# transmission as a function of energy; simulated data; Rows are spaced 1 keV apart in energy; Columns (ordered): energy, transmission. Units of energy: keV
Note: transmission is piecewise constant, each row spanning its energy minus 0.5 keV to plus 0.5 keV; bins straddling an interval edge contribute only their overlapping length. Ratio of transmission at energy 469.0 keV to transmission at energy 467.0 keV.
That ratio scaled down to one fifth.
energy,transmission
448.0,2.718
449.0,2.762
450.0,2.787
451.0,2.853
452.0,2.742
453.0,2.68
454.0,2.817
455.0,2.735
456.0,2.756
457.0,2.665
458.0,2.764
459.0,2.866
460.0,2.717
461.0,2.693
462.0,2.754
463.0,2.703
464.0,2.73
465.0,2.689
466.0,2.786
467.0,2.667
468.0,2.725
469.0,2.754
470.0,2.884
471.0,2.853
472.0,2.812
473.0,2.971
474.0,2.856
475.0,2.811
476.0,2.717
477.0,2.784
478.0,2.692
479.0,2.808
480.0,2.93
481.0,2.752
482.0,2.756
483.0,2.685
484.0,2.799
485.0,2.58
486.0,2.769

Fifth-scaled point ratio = 0.207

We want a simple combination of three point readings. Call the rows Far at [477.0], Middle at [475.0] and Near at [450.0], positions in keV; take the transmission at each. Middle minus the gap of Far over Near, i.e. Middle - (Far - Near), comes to 2.81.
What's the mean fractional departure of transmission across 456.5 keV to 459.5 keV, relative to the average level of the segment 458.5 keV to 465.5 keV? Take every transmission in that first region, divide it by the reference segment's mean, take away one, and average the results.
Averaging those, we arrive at 0.011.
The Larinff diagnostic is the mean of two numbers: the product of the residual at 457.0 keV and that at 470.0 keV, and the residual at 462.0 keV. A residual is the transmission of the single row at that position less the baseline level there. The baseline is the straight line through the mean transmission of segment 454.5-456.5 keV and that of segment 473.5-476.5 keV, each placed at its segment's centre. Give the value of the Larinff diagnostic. -0.01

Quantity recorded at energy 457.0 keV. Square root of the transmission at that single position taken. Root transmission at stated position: 1.63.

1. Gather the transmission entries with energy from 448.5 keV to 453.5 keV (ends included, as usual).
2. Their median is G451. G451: 2.76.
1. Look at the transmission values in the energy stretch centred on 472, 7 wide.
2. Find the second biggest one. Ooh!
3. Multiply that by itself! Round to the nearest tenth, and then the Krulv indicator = 8.3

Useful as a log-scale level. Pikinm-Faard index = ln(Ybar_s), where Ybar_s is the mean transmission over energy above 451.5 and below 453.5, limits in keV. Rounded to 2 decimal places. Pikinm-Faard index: 1.00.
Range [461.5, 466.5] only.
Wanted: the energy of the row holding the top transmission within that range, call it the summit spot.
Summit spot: 466.0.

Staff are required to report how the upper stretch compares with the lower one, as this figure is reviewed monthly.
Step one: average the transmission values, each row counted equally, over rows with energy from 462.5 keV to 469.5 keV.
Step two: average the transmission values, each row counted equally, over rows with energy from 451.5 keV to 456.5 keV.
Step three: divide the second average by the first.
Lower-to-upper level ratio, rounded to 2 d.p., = 1.01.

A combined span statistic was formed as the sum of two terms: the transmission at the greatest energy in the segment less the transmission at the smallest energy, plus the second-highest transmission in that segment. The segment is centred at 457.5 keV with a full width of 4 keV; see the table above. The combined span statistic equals 2.87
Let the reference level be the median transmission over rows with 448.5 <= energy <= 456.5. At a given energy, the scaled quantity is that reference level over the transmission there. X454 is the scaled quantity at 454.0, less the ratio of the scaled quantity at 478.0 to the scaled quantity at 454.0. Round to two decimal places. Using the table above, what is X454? -0.07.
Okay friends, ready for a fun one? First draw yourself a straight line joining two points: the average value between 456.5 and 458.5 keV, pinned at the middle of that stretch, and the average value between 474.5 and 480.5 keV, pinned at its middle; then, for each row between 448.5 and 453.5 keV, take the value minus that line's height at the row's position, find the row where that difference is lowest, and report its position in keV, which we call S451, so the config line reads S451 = 453.0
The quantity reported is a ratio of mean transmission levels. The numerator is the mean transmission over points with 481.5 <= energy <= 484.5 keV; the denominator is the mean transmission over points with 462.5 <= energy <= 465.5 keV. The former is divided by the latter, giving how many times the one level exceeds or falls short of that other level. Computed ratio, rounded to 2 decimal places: 1.01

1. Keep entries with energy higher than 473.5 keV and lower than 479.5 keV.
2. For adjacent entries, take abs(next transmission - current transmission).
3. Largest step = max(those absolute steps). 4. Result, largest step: 0.12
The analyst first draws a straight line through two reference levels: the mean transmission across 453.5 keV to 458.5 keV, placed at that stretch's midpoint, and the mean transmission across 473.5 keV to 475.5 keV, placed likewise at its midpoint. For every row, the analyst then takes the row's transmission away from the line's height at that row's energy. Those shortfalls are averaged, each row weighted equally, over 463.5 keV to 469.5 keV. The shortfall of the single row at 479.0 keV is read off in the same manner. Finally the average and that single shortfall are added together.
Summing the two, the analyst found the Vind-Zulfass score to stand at 0.12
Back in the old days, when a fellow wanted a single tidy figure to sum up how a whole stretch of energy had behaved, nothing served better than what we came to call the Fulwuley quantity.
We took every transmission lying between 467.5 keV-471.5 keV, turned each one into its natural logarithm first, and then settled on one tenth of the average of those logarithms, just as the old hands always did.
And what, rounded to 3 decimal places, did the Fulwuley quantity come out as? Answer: 0.103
